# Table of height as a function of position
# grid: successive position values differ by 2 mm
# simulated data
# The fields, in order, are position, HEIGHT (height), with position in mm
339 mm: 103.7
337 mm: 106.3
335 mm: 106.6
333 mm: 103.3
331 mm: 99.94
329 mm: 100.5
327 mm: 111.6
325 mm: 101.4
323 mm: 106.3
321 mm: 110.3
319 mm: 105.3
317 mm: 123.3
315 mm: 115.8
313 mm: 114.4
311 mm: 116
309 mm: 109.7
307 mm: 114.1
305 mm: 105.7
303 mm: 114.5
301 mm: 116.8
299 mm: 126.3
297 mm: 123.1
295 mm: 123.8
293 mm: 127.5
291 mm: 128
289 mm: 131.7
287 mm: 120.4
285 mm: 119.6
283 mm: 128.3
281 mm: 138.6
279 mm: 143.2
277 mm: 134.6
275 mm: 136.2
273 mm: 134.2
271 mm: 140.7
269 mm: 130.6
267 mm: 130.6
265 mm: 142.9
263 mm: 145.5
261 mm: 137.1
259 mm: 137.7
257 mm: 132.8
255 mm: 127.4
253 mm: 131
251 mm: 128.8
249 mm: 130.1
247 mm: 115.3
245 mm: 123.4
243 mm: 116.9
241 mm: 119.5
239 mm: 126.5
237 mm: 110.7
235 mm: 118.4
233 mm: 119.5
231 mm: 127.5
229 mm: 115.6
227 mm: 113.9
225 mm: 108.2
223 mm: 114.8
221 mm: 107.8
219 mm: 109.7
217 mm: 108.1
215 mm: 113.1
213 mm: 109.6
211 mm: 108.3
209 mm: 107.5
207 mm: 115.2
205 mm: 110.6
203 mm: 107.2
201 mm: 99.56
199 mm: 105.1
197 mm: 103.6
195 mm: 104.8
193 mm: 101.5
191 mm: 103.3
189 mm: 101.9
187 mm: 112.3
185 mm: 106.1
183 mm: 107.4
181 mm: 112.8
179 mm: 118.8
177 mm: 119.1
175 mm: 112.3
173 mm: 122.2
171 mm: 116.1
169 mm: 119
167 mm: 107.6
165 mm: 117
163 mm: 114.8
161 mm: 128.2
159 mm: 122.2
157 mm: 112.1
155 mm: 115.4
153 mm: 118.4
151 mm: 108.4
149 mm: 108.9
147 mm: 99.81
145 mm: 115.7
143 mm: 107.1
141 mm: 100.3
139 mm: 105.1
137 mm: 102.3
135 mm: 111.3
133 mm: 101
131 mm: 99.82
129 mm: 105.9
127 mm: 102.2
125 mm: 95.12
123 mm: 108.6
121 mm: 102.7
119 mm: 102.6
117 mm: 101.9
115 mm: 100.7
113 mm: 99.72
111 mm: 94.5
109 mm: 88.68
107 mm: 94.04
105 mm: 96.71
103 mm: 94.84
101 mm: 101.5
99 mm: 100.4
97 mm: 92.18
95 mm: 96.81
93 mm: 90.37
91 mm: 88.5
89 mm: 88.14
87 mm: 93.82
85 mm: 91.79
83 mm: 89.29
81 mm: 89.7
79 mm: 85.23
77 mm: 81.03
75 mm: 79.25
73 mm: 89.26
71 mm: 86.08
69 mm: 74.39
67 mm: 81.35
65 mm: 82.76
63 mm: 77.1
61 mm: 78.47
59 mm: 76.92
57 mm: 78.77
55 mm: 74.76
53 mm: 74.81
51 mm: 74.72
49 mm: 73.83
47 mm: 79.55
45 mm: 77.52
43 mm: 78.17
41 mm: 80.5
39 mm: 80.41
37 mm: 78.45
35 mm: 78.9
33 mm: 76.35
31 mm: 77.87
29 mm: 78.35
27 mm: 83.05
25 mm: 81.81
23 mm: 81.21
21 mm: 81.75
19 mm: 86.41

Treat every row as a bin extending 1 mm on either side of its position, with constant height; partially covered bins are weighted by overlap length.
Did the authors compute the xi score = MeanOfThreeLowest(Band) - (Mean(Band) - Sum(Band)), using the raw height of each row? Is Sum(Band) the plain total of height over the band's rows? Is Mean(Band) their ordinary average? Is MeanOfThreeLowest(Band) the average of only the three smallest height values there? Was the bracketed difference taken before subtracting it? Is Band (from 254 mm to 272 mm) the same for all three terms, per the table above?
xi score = 1219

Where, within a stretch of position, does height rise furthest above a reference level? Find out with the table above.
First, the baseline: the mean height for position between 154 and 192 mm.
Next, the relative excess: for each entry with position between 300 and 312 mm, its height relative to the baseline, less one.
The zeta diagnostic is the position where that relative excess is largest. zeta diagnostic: 301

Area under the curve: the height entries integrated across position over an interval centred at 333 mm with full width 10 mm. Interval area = 1033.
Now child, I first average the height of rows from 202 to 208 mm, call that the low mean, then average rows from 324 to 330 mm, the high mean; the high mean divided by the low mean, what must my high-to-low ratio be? 0.94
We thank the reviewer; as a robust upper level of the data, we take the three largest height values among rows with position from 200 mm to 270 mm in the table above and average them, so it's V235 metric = 142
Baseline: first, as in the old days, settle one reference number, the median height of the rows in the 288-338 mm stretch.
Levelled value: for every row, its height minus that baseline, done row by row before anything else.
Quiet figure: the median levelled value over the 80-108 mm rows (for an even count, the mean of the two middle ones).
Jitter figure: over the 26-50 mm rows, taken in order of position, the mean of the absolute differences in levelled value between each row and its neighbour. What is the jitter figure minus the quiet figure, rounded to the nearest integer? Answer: 23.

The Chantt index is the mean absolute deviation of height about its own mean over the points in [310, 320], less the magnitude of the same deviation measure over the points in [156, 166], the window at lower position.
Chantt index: -1.0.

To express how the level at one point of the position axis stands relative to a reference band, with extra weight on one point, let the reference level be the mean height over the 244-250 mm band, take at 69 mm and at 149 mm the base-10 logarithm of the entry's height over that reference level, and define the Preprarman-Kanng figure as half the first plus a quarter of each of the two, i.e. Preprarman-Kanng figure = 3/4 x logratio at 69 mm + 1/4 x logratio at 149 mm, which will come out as -0.18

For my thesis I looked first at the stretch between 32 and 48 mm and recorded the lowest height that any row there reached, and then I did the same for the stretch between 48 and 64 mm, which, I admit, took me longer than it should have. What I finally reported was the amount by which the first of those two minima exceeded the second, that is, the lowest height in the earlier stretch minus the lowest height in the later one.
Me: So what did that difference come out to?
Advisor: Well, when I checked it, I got 3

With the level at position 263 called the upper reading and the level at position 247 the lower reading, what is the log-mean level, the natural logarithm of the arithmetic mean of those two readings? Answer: 4.87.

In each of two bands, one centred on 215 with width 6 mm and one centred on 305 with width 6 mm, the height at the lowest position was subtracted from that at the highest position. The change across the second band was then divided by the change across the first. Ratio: 0.3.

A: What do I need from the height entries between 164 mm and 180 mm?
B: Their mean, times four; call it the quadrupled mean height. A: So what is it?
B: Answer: 466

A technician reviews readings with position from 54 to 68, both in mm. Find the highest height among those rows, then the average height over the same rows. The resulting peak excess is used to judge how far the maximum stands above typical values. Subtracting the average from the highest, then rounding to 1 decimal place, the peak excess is 4.2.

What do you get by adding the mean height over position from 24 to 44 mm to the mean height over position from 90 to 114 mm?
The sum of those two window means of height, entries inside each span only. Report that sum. 174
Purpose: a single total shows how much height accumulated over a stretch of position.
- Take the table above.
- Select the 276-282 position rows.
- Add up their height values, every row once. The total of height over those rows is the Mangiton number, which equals 416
